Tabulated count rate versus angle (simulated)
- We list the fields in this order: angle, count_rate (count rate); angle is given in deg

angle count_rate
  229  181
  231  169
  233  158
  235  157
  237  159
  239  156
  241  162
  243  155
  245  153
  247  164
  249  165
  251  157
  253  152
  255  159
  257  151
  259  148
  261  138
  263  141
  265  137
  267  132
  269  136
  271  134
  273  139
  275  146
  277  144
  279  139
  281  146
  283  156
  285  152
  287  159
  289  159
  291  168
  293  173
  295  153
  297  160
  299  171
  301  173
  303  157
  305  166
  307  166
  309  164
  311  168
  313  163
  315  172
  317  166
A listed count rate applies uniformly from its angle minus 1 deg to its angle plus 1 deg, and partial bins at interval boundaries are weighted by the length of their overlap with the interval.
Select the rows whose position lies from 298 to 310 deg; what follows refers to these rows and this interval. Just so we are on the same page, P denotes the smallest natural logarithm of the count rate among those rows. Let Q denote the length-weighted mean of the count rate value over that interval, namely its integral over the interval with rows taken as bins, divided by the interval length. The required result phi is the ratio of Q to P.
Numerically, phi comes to 32.9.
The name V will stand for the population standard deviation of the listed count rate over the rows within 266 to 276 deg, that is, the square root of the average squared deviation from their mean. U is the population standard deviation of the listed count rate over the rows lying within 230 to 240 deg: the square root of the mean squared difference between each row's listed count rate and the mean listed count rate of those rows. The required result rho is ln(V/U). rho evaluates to 0.0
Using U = 4.7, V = 5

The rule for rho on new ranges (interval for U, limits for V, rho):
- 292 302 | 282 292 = -0.4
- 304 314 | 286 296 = 1.4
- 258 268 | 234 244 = -0.8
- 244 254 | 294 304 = 0.4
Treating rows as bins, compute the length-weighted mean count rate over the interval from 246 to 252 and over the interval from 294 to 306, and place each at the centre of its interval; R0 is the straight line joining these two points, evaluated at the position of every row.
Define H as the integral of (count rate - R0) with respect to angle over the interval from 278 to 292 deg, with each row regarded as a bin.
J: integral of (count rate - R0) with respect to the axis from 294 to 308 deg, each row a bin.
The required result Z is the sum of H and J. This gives -118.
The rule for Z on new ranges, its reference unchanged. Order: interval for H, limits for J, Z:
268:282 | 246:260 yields -387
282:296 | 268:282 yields -352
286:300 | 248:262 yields -128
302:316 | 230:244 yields -10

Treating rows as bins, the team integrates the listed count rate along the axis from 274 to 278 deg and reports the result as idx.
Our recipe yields 580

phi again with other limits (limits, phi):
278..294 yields 31.7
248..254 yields 31.4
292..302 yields 33.0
